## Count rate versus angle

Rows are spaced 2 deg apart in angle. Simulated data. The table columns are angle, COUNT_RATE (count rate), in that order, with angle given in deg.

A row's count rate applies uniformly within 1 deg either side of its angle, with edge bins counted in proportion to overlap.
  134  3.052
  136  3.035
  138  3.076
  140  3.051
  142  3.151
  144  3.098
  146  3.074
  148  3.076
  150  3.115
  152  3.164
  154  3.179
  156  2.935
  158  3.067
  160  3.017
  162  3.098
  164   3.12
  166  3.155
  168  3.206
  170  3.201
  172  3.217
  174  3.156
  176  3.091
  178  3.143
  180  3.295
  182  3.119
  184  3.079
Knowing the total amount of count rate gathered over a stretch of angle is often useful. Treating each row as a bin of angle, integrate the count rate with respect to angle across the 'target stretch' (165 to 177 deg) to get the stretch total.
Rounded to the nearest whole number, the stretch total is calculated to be 38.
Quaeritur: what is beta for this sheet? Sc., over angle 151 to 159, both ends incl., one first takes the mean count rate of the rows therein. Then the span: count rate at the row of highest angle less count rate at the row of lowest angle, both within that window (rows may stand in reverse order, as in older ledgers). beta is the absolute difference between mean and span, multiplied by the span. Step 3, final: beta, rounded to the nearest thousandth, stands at -0.309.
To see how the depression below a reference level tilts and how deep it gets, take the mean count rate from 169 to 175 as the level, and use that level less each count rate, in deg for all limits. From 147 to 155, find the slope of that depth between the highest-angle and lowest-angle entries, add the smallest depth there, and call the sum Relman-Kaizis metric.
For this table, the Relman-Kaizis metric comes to 0.00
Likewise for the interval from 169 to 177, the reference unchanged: -0.01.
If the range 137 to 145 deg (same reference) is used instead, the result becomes 0.04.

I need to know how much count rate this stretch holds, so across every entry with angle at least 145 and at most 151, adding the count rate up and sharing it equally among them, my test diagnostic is 3.09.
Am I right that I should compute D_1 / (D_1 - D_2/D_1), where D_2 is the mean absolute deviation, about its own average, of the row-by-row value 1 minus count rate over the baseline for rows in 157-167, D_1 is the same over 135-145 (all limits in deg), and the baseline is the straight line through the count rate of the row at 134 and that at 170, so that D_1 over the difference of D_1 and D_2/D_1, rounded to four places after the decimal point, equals -0.0071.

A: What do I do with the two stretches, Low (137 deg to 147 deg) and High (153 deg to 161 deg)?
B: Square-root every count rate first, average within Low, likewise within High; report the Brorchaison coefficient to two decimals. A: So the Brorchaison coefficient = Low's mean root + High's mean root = 3.50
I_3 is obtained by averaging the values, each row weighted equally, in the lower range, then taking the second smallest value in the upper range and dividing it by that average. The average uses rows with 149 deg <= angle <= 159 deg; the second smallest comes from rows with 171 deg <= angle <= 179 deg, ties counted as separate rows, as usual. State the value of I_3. 1.016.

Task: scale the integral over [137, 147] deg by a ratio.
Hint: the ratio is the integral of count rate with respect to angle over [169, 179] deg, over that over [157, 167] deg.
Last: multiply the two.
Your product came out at 31.6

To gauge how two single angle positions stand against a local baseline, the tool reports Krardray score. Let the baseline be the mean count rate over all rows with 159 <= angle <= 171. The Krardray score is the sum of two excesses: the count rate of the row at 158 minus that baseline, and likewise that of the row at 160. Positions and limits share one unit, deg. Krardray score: -0.18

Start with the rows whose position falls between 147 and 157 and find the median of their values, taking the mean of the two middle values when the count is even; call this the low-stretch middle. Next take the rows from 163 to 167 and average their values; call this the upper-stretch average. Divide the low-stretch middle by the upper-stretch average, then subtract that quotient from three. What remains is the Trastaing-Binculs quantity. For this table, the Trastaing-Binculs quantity 2.01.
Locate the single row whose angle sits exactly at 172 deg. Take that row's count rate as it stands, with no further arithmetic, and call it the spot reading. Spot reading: 3.217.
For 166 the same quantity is 3.155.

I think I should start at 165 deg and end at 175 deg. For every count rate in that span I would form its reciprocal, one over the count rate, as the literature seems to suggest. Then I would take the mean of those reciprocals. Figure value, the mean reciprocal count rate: 0.314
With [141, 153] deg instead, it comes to 0.321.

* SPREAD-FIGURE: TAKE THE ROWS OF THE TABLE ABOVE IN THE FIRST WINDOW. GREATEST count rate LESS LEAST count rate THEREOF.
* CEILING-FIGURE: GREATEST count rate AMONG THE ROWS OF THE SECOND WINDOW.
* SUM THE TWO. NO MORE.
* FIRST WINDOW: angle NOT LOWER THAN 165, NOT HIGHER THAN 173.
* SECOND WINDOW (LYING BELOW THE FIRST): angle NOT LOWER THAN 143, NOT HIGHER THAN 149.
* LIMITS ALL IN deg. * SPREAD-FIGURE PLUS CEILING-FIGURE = 3.16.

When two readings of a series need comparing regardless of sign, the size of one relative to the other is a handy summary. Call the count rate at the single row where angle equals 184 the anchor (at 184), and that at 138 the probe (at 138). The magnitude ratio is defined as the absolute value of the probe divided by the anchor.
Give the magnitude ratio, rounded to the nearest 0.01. 1.00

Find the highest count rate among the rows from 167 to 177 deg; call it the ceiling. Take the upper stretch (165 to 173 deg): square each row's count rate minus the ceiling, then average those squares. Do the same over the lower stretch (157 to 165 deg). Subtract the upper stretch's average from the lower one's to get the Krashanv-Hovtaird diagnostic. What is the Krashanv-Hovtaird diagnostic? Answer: 0.020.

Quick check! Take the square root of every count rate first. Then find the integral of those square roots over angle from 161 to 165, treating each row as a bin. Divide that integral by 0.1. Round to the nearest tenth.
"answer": 70.5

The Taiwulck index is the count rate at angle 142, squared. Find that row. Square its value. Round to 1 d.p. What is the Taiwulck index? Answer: 9.9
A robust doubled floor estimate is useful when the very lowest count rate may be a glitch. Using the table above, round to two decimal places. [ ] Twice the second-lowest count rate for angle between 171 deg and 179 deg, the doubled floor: 6.29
